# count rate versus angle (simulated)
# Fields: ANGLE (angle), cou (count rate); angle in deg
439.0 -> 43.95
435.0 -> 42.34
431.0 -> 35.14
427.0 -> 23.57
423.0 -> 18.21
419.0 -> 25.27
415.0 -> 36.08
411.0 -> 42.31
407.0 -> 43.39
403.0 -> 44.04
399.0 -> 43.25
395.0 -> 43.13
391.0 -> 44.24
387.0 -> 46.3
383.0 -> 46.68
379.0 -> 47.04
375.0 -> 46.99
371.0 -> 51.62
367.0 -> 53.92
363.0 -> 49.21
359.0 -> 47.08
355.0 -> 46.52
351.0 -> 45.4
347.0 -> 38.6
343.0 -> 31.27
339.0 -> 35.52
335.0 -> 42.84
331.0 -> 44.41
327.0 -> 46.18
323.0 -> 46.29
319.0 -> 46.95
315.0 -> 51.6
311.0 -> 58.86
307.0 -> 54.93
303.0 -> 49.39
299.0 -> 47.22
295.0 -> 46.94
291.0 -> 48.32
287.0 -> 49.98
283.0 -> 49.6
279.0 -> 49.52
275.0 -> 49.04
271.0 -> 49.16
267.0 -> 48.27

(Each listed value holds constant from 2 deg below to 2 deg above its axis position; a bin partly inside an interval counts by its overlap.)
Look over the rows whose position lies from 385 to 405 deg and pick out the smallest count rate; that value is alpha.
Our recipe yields 43.13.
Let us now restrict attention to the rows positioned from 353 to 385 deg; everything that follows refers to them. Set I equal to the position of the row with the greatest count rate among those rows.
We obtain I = 367.0 deg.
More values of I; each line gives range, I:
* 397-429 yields 403.0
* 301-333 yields 311.0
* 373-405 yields 379.0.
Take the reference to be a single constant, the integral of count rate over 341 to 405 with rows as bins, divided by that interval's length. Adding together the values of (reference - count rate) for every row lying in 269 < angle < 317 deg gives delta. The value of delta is -61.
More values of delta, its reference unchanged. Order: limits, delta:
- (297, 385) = -31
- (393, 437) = 102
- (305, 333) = -32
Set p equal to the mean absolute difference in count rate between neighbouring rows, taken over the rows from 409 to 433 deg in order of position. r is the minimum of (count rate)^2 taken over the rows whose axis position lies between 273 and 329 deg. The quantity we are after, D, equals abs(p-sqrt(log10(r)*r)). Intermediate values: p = 8.2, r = 2133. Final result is 76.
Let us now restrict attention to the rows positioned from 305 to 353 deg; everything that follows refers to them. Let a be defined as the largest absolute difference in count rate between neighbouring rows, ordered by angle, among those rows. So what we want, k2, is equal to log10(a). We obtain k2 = 0.87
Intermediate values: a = 7.3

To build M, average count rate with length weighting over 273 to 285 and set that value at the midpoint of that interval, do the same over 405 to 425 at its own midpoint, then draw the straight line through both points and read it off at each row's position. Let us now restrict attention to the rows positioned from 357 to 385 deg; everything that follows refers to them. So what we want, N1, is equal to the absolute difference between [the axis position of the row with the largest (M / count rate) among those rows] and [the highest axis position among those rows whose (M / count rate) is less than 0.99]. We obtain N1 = 24 deg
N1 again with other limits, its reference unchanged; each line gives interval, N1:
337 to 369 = 24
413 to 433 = 8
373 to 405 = 8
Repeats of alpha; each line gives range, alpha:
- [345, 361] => 38.6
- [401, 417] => 36.08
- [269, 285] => 49.04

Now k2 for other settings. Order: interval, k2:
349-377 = 0.67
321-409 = 0.87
